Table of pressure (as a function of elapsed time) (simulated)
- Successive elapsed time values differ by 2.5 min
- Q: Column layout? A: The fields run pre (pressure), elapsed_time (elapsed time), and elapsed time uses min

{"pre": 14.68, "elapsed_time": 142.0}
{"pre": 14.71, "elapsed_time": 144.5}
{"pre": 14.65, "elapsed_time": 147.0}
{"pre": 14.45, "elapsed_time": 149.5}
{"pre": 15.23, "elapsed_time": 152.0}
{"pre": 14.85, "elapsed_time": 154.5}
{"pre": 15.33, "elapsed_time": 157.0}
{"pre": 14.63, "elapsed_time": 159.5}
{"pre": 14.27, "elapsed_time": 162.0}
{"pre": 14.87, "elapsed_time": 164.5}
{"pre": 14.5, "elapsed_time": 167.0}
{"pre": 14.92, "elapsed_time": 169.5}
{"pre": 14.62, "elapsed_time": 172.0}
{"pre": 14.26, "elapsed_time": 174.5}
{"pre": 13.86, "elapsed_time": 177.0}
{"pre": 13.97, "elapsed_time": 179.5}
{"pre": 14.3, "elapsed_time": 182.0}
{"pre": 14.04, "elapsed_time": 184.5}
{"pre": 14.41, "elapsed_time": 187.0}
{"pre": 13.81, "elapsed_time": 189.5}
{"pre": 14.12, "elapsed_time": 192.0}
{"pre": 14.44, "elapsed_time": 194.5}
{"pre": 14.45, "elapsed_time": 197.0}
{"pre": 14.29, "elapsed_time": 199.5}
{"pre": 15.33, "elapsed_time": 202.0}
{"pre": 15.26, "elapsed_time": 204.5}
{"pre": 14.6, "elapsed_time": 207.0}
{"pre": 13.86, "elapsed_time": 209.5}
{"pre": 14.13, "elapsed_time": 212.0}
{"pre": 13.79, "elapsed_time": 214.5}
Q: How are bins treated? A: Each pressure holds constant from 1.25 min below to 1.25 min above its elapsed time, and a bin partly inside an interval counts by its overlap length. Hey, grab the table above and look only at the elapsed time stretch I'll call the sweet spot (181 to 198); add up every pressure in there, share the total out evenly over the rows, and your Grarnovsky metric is 14.2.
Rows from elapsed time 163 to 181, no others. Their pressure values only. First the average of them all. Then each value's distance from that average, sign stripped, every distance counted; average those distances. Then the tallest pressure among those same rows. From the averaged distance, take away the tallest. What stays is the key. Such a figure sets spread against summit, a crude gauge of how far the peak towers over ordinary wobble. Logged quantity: -14.6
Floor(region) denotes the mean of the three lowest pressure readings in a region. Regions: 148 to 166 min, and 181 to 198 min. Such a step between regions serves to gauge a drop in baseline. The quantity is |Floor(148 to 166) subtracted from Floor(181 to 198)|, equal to 0.46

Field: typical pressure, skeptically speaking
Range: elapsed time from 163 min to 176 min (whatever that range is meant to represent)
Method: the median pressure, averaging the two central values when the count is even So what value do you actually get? 14.6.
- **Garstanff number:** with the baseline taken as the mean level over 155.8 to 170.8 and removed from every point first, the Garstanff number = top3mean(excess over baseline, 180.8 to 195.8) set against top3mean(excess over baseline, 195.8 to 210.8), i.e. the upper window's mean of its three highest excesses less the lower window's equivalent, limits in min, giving 0.68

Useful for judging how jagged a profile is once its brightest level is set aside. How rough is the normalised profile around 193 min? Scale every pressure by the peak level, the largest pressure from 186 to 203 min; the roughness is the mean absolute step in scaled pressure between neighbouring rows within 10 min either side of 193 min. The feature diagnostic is 0.026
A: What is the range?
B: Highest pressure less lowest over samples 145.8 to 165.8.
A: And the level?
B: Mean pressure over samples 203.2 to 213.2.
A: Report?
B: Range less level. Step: -13.4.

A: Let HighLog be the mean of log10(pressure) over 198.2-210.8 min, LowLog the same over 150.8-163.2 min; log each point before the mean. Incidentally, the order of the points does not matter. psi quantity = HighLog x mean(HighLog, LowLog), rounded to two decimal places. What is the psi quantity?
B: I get 1.36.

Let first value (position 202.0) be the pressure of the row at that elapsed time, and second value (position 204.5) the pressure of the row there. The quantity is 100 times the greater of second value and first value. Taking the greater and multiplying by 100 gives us 1533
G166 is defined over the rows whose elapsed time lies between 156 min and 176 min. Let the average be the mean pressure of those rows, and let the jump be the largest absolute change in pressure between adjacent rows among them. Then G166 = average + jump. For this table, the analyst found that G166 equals 15.4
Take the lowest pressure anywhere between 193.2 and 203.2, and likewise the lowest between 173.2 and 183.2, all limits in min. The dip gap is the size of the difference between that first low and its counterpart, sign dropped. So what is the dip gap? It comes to 0.4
